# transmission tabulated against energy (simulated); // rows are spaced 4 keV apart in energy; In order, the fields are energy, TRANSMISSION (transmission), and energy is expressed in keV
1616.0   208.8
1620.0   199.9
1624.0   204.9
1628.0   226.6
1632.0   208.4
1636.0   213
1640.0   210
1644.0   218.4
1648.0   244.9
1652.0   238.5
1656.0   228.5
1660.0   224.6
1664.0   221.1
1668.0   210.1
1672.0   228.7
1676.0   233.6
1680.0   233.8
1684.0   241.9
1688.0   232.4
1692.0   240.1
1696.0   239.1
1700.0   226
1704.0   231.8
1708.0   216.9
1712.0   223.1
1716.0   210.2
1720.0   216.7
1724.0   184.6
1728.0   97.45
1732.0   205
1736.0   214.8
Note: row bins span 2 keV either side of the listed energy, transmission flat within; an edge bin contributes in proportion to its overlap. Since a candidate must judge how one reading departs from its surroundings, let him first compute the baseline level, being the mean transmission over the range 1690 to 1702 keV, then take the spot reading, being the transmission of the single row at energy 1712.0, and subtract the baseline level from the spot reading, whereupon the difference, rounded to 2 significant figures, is -12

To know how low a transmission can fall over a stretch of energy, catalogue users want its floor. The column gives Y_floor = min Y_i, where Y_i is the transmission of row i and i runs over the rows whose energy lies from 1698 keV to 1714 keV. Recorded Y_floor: 216.9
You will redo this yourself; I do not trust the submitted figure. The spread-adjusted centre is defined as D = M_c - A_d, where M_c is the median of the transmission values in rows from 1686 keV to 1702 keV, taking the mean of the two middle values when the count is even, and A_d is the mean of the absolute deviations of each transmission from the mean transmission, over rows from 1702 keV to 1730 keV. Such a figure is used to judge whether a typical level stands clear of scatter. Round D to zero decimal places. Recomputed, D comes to 204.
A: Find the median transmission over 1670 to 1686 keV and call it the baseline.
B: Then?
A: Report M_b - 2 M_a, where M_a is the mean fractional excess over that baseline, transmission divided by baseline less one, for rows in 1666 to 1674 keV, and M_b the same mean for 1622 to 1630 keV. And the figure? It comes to 0.05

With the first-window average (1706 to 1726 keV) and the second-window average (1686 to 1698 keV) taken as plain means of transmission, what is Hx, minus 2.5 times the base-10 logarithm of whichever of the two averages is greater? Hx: -5.938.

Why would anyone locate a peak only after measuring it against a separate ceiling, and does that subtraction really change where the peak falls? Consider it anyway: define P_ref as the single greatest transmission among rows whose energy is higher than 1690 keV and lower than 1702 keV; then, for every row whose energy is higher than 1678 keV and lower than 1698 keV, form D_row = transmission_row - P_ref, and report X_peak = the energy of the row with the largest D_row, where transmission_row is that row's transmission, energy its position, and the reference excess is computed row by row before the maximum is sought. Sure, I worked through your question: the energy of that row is 1684.0 keV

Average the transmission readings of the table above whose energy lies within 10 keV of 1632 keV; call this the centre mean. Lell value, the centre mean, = 213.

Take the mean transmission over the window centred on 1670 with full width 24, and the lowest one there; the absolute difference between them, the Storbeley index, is 15.2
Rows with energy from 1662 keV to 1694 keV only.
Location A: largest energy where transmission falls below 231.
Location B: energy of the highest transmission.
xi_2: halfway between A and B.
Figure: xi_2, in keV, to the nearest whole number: 1678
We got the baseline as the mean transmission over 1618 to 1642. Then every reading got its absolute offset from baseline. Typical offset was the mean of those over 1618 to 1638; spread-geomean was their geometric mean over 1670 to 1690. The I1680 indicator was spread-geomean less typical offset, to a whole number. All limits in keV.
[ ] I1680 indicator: 16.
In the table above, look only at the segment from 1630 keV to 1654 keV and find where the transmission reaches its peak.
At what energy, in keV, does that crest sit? 1648.0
